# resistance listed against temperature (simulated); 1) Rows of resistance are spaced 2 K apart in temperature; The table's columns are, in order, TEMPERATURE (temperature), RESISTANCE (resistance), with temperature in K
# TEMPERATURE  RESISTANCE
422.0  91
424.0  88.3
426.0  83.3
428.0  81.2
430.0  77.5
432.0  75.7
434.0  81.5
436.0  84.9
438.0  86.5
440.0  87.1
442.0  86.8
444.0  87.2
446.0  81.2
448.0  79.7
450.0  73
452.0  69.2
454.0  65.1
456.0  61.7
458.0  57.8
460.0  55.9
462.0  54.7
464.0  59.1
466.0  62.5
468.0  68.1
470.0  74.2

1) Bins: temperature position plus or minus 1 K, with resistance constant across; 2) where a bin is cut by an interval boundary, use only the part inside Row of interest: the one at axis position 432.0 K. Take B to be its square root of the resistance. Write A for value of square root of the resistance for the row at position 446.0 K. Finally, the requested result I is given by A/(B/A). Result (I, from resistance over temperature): 9.3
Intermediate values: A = 9.0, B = 8.7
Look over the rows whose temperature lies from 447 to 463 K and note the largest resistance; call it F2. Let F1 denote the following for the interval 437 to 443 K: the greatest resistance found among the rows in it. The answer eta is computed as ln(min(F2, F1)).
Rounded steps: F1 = 87.1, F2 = 79.7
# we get 4.38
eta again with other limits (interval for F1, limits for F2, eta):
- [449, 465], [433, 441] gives 4.29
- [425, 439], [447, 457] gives 4.38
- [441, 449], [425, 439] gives 4.46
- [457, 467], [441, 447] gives 4.14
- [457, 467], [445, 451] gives 4.14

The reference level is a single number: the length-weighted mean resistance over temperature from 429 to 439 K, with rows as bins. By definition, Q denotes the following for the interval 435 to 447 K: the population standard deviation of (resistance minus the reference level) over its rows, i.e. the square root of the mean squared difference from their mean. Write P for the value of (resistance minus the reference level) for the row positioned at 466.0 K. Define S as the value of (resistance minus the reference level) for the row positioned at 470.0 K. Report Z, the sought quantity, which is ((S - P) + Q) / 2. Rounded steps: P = -19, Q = 2.1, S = -7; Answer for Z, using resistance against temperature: 6.9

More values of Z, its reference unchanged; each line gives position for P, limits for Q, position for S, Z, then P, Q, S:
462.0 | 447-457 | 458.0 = 4.7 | -27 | 6.3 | -23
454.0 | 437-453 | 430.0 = 9.5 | -16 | 6.6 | -4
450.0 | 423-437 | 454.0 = -2.0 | -8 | 4.0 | -16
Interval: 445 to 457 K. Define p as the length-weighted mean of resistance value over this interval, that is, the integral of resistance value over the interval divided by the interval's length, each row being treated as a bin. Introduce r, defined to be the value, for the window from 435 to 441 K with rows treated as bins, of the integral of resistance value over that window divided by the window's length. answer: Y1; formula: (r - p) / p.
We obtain 0.2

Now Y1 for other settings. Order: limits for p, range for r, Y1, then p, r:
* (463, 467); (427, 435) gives 0.3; 61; 79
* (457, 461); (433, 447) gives 0.5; 57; 85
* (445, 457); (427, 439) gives 0.1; 72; 81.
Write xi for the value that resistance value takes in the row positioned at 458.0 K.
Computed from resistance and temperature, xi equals 57.8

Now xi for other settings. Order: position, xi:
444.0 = 87.2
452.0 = 69.2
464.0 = 59.1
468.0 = 68.1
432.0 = 75.7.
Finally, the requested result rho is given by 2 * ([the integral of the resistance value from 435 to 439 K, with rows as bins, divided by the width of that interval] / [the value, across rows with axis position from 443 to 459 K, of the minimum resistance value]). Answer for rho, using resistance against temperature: 2.97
